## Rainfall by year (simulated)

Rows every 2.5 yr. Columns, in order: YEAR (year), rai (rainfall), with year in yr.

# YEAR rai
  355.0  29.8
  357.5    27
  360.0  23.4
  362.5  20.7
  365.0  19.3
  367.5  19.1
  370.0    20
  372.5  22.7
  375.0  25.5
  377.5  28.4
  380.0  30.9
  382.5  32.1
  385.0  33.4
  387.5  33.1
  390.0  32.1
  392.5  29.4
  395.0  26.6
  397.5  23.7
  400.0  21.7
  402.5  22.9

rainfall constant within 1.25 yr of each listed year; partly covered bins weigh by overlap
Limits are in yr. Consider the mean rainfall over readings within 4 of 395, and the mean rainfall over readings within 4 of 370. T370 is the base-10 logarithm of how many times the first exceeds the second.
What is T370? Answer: 0.11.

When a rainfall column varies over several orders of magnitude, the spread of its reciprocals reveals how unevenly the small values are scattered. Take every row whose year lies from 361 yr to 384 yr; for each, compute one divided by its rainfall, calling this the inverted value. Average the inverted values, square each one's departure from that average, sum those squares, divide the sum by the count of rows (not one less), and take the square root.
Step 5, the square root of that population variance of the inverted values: 0.008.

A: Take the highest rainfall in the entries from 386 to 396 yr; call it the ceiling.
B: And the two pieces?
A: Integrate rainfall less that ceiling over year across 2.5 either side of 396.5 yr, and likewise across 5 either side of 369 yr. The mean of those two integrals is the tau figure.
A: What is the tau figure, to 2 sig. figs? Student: -84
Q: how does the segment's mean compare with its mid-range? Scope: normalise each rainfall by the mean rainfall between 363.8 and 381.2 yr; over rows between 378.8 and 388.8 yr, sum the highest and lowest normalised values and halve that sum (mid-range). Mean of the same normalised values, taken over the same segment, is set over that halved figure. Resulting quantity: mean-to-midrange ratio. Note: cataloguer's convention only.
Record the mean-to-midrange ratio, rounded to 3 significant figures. 1.01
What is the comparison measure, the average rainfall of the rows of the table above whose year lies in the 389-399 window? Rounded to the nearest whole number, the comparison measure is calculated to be 28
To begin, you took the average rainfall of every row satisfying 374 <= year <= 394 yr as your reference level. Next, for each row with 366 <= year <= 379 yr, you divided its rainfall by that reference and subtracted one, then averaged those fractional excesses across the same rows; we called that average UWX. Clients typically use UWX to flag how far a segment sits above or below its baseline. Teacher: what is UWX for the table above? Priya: -0.24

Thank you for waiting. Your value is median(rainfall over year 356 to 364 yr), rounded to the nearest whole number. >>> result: 23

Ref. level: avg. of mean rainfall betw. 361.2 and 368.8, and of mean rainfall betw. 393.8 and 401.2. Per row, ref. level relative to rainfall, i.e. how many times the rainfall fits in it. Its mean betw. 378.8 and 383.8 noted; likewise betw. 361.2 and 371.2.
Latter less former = 0.41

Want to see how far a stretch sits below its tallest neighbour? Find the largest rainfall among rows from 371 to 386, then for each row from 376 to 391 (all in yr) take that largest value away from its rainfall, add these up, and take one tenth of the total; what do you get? -1.0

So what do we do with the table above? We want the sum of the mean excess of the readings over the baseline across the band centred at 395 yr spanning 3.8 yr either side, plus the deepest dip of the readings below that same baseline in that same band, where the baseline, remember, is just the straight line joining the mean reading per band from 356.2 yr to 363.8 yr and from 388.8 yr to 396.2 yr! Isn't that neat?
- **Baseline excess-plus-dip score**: 3.3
